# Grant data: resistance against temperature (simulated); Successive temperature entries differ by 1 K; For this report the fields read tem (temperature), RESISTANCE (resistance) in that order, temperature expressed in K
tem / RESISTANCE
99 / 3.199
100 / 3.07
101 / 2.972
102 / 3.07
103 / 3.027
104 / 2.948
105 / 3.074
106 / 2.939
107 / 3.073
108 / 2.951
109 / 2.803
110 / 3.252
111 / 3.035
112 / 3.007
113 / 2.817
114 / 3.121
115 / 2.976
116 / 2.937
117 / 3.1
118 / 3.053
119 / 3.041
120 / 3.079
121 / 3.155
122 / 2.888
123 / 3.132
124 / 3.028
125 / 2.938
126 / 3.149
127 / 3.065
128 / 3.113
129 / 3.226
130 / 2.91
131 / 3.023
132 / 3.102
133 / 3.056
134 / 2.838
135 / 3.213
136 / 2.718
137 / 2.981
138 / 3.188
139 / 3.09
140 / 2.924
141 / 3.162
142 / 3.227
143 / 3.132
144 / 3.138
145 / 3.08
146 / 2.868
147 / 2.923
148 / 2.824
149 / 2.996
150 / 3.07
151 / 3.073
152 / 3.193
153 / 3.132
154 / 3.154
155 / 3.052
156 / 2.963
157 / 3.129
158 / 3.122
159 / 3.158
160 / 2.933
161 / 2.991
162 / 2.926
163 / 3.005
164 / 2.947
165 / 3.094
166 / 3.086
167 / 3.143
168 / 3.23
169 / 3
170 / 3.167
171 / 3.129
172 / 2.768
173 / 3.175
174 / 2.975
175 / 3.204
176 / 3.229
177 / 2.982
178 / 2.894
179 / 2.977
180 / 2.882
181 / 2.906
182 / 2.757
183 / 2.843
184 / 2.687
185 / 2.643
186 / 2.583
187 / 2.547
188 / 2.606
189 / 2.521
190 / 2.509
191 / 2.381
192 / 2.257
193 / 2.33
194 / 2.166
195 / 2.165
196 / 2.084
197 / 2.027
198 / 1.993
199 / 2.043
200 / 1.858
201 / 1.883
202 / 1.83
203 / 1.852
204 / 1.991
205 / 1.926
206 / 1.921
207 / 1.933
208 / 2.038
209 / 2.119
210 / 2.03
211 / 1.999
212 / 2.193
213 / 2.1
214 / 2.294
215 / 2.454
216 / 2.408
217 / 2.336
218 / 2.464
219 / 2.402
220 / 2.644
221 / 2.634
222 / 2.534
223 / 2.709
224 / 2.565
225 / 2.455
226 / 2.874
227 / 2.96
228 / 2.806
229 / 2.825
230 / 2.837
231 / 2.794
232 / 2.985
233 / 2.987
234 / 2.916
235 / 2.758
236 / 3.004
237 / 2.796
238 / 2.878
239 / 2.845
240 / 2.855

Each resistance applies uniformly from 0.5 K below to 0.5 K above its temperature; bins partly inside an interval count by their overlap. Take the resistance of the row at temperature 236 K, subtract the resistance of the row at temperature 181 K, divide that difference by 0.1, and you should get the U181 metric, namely 1.0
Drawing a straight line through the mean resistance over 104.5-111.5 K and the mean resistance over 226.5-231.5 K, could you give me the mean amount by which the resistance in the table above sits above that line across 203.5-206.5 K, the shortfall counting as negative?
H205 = -0.93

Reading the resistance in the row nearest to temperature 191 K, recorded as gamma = 2.381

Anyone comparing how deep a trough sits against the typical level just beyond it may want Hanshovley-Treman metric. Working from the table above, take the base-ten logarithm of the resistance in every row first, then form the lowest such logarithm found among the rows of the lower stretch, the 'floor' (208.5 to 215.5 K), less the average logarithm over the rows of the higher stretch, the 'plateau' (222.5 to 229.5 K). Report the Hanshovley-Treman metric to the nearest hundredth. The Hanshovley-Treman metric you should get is -0.14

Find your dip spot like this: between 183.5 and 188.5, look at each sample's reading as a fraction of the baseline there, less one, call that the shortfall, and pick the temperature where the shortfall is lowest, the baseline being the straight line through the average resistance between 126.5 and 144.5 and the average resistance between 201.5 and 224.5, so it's 187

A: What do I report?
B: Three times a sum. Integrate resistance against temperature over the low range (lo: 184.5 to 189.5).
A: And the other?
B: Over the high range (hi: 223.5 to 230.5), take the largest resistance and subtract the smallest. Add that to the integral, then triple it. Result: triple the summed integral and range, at 40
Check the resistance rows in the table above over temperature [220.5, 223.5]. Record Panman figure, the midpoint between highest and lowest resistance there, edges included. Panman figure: 2.6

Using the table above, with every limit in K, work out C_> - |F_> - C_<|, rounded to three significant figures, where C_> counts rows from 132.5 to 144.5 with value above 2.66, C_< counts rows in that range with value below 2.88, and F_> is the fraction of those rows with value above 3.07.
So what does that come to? 10.6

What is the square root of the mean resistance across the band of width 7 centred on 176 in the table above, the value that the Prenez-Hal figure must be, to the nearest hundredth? 1.75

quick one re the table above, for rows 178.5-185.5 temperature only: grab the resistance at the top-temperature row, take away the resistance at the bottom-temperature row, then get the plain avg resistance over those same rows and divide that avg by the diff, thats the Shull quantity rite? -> -8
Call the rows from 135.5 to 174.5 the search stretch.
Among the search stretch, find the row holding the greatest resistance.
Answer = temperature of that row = 168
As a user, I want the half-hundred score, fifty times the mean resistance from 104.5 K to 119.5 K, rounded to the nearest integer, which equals 151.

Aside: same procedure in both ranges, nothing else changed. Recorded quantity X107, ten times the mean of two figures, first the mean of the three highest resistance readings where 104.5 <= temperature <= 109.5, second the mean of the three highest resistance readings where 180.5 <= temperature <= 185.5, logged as 29.3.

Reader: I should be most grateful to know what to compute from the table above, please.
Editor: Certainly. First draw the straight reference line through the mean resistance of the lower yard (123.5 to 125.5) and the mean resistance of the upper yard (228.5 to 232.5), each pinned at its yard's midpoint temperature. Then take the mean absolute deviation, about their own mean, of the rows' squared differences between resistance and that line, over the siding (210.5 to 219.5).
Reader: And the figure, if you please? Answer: 0.17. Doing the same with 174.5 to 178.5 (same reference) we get 0.04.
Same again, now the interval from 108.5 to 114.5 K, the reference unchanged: 0.02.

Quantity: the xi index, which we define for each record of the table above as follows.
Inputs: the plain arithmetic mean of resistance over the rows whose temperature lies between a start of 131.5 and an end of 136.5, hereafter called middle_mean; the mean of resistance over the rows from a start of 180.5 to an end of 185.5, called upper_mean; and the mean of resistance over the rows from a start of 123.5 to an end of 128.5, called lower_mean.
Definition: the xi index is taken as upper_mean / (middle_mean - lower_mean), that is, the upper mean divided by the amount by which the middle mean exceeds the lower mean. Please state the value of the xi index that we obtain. -38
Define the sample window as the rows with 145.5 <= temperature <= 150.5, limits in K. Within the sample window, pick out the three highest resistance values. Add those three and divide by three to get 3.00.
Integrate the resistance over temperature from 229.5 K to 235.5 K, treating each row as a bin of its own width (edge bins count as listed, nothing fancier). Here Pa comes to 17.3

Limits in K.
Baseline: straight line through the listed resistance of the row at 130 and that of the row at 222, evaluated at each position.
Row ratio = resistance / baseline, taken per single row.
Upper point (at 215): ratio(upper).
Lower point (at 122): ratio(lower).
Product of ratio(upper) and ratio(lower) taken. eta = 0.94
